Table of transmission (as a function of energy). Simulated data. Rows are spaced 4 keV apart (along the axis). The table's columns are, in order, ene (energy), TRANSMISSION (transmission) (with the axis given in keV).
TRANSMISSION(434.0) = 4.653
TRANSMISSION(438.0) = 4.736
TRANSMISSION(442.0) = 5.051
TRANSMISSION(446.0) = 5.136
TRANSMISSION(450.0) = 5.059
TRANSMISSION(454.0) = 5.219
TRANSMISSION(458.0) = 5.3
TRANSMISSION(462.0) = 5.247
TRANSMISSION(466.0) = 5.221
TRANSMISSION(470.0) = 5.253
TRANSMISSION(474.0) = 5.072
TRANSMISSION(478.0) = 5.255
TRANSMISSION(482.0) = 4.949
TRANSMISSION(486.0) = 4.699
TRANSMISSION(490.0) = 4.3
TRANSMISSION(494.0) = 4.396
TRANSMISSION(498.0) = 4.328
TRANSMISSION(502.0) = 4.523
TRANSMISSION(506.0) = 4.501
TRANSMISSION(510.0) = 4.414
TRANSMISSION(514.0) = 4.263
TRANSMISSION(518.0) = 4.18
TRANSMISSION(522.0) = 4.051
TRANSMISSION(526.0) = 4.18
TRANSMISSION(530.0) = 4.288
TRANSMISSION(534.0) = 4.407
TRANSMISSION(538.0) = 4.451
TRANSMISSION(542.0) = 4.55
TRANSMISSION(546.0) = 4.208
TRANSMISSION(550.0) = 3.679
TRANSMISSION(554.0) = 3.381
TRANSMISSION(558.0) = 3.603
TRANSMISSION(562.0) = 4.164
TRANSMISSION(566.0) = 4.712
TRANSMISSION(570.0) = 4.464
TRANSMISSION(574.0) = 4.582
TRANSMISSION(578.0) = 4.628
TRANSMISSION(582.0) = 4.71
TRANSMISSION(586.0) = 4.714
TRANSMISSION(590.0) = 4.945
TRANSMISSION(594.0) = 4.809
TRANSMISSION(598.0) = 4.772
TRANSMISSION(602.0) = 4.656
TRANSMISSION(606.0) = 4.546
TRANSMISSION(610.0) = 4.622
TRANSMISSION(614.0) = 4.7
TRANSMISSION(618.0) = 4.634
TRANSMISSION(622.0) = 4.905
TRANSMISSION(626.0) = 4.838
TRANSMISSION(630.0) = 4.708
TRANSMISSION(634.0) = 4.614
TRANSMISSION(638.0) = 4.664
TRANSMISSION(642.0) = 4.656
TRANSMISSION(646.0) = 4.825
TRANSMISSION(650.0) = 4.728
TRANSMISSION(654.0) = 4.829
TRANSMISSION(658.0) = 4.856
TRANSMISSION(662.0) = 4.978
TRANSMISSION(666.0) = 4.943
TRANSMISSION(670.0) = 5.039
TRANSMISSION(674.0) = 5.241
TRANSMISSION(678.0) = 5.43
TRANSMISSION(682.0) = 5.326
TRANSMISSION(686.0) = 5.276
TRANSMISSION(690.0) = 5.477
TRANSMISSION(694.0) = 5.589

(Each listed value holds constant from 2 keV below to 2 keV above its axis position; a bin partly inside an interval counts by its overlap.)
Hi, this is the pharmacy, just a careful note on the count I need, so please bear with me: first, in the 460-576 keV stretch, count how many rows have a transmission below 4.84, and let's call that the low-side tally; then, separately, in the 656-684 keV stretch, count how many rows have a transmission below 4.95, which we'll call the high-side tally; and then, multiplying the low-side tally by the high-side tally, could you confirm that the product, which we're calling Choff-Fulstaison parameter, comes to 46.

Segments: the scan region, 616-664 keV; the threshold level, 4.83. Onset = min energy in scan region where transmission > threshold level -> 622.0 keV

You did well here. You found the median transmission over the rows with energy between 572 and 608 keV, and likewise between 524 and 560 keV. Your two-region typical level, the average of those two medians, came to 4.46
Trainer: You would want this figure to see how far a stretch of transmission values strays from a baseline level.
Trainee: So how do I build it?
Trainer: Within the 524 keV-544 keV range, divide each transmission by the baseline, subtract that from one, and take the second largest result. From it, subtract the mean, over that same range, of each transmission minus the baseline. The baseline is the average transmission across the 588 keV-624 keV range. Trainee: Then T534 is 0.5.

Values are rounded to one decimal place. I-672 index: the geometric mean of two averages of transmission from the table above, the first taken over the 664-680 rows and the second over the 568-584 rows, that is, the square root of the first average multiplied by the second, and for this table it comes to 4.9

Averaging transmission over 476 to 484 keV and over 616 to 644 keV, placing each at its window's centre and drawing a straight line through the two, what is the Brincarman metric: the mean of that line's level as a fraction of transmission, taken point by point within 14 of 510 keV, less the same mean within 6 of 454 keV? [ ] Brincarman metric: 0.168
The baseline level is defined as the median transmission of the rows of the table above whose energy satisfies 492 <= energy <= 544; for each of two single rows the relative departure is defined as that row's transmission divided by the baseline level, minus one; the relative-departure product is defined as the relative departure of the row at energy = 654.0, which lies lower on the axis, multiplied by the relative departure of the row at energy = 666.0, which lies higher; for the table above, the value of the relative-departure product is 0.0123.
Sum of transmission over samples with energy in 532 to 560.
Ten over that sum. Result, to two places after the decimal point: 0.35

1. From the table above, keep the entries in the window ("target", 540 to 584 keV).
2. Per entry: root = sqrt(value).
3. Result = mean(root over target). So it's 2.06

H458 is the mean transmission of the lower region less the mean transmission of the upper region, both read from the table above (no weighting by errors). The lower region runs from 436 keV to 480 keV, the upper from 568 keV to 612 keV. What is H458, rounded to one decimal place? 0.5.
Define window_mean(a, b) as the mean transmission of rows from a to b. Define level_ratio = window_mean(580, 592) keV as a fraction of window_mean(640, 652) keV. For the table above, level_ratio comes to 1.01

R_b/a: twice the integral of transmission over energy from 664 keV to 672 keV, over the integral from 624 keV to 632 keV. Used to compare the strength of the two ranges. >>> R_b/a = 2.1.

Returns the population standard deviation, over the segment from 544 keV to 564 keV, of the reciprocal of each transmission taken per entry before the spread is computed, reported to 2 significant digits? 0.022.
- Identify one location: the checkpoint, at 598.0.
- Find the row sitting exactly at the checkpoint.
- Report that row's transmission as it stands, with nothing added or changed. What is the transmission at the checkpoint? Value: 4.772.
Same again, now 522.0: 4.051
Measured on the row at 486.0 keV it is 4.699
